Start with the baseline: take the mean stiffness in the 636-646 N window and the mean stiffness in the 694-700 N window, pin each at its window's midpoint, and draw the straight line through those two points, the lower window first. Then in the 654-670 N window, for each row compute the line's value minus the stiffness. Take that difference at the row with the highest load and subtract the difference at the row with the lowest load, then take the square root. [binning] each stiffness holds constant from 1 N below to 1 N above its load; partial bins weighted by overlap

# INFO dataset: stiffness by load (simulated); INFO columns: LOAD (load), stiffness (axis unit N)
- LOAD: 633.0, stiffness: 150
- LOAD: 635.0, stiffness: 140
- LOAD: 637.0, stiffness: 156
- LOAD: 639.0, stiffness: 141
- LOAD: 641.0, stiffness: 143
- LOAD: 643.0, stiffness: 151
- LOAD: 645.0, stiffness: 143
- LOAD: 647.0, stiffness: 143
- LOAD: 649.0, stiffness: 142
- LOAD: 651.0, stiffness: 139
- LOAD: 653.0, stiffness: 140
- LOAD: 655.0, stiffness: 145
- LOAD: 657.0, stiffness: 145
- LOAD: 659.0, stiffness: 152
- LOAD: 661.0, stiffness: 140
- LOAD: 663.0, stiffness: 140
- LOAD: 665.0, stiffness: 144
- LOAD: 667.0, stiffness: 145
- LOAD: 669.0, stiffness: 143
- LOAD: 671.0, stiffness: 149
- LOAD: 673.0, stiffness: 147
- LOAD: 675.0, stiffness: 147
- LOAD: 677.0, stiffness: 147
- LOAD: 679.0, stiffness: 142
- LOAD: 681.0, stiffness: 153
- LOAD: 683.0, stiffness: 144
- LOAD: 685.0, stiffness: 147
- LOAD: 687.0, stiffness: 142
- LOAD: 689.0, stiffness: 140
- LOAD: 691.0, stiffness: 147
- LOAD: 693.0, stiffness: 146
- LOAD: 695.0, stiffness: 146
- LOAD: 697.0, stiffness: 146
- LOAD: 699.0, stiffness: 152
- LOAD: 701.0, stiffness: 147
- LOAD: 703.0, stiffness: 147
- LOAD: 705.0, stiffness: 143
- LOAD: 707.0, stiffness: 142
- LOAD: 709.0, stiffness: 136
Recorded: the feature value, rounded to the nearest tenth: 1.5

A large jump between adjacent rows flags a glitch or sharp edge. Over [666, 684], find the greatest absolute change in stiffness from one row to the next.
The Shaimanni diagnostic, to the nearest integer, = 11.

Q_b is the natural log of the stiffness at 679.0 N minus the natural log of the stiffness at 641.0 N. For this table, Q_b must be -0.01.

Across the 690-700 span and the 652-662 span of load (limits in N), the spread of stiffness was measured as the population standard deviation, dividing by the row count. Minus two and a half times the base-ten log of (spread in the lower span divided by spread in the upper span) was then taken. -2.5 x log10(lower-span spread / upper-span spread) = -0.69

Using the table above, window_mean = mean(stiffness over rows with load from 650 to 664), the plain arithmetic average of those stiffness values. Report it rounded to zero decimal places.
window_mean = 143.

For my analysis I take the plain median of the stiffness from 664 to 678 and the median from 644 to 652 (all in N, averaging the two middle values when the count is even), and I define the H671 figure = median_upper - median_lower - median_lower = -138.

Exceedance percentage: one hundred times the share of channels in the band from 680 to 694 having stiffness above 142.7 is 71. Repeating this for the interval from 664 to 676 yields 100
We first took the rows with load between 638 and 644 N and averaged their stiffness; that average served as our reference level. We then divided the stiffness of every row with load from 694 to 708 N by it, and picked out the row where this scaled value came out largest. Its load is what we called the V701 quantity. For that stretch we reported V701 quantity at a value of 699.0 N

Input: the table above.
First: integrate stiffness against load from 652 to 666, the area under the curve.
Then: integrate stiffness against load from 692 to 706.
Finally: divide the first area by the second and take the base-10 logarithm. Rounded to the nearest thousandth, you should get -0.009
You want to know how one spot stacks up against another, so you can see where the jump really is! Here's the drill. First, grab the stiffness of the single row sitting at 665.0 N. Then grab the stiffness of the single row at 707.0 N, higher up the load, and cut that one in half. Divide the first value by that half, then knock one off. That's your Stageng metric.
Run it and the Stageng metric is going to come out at 1.03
